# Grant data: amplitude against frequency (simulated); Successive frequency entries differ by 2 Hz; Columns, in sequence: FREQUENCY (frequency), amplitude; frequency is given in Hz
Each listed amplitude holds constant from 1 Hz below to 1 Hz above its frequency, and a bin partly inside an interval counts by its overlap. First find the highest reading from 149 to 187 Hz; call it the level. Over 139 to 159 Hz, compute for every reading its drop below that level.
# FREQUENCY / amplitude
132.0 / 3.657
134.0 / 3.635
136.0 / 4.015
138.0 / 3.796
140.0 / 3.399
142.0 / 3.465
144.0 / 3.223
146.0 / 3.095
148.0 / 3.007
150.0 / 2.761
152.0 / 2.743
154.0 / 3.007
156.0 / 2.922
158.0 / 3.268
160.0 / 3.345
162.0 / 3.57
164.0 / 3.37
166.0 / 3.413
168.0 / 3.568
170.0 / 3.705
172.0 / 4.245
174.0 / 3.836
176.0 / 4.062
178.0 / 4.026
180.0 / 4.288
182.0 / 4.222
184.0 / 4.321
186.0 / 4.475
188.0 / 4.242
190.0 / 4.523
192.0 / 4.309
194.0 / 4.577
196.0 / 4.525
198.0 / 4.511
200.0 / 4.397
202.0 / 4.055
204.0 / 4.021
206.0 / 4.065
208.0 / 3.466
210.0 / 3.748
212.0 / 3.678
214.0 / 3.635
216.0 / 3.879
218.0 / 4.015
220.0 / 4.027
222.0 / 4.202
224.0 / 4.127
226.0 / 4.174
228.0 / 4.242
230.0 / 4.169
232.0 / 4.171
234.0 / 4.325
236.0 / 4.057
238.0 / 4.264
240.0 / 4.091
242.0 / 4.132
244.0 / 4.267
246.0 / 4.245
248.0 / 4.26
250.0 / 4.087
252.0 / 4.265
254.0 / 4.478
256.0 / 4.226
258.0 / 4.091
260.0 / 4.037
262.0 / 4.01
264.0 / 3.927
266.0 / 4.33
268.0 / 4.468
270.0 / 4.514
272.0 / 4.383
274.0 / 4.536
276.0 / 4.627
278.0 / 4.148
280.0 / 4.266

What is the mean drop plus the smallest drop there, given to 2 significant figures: 2.4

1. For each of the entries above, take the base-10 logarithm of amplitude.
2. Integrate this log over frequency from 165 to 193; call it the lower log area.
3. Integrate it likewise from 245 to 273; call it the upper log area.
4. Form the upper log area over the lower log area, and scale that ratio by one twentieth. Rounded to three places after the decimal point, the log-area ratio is 0.051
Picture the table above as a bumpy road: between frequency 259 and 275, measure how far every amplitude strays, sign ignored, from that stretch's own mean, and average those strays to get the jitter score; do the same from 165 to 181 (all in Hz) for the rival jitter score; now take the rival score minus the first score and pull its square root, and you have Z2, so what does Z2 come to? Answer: 0.22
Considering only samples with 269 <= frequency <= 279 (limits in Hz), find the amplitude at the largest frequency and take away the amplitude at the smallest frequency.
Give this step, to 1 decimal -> -0.4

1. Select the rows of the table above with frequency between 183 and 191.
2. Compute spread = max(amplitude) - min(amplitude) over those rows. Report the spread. 0.28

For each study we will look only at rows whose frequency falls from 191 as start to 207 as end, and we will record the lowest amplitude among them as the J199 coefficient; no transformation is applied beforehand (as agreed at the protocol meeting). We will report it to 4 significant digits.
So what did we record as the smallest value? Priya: 4.021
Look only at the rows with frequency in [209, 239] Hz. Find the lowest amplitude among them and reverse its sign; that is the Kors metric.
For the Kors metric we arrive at -3.6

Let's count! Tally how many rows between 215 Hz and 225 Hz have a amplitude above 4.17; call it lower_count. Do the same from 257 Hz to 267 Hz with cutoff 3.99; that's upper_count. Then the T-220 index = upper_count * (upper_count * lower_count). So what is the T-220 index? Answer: 16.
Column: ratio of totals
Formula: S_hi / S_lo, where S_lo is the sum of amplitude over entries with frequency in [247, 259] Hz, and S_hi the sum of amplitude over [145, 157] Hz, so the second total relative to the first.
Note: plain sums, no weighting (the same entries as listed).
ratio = 0.69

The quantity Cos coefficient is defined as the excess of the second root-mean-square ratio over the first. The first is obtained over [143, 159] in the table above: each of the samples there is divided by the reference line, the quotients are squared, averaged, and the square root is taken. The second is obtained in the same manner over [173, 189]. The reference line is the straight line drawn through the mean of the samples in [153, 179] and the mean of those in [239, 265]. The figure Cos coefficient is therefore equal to 0.27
